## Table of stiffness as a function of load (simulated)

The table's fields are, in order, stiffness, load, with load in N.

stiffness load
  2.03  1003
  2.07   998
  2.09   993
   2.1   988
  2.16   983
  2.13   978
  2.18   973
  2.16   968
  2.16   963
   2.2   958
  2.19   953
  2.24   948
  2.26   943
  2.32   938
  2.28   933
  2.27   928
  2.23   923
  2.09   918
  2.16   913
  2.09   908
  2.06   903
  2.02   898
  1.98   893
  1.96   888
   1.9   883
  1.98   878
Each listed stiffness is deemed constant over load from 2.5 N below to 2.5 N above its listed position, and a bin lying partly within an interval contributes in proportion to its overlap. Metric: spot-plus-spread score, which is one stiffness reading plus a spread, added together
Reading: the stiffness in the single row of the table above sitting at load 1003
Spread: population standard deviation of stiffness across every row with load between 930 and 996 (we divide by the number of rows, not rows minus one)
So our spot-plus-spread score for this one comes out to 2.10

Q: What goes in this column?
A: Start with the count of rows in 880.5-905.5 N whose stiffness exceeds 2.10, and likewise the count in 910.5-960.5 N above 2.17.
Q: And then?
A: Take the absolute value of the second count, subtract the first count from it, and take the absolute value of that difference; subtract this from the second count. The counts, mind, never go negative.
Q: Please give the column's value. 0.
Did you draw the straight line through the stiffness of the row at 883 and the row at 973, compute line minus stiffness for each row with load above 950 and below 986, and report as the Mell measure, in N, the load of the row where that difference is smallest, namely 953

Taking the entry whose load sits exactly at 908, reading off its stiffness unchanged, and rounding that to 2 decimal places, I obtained 2.09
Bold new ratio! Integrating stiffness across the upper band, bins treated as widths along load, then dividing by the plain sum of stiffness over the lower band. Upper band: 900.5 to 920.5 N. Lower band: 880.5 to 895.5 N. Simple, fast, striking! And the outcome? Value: 7.2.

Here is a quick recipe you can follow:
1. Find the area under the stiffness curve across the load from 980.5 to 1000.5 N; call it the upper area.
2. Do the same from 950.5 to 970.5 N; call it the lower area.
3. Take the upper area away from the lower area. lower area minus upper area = 1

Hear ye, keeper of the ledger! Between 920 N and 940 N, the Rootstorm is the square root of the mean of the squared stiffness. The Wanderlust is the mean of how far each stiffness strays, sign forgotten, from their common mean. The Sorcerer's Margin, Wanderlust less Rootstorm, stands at -2.250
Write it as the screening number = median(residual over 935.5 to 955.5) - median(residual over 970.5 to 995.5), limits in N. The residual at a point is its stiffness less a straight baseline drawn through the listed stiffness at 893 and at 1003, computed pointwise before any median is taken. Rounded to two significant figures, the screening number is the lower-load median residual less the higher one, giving 0.13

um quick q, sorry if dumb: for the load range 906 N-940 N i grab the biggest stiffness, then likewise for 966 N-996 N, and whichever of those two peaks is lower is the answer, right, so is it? 2.18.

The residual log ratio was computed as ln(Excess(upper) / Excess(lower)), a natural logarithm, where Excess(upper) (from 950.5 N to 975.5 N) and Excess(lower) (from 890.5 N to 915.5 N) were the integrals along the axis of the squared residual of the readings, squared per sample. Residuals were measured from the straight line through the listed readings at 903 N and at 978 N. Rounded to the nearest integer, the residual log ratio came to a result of 0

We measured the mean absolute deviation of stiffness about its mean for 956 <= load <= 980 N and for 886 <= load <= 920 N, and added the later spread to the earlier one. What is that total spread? 0.075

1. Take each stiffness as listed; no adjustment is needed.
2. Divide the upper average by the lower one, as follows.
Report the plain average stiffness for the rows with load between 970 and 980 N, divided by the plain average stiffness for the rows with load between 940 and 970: 0.98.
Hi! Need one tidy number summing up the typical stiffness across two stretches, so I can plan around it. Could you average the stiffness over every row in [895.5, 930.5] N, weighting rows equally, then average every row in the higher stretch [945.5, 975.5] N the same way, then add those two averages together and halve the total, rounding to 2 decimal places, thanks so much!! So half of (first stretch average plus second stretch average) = 2.16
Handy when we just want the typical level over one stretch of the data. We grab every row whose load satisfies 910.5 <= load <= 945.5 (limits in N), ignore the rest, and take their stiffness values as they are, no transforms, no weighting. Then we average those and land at 2.23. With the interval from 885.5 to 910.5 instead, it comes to 2.02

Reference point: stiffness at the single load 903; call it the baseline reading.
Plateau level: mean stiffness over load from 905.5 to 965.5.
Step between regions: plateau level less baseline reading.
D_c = 0.15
